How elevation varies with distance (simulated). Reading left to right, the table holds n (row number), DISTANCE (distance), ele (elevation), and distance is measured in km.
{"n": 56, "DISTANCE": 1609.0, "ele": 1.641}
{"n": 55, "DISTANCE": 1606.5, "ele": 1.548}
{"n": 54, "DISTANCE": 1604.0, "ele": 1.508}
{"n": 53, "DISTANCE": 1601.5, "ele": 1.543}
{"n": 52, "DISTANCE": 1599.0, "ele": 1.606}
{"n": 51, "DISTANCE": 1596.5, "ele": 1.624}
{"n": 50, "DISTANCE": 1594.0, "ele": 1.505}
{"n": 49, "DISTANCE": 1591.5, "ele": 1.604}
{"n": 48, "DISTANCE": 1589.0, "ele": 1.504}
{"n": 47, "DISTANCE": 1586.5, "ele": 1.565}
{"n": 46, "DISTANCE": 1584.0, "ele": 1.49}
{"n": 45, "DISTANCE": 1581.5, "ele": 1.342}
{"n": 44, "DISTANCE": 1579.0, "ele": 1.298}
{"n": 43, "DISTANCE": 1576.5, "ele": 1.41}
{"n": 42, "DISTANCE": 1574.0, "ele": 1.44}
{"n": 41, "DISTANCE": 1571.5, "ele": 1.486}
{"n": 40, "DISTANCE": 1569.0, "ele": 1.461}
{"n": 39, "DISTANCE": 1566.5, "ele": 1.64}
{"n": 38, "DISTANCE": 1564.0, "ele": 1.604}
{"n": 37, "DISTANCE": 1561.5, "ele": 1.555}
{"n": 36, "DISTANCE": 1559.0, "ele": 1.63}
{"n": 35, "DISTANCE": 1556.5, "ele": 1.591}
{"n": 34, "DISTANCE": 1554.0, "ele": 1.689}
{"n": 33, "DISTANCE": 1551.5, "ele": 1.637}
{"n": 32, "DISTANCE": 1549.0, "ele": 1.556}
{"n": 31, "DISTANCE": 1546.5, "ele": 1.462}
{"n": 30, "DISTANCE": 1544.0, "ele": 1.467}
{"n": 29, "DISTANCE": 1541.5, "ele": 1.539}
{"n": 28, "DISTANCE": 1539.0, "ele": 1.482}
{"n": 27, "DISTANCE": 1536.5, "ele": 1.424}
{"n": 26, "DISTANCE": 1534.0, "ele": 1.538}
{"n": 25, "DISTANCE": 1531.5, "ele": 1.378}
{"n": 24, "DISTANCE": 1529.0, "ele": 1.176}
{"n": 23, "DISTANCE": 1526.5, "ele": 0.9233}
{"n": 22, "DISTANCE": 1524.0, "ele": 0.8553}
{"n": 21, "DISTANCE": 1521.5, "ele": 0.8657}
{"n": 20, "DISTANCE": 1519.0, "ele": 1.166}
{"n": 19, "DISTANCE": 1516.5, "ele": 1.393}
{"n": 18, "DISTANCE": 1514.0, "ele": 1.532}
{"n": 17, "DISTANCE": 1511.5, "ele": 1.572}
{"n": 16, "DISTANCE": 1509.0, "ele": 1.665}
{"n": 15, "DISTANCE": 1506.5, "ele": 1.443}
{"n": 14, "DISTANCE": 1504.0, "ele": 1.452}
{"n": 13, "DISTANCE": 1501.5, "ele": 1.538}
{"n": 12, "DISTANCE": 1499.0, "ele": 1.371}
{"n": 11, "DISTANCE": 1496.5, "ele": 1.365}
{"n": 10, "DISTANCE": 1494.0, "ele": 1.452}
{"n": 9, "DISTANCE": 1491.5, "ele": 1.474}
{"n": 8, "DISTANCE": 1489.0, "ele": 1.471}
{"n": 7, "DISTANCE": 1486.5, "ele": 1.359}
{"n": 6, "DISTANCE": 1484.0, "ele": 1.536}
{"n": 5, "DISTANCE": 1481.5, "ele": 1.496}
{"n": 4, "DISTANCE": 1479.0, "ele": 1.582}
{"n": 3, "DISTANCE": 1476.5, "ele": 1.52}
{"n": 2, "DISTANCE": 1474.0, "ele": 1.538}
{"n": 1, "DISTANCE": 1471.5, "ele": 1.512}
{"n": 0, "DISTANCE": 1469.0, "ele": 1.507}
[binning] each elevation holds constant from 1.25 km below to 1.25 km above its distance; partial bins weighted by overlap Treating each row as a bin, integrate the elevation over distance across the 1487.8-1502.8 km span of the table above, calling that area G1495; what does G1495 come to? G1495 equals 21.7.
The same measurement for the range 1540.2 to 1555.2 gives 23.4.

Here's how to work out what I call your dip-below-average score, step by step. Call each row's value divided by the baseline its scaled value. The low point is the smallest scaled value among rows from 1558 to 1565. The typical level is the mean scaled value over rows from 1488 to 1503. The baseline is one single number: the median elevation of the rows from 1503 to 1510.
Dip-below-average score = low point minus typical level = 0.08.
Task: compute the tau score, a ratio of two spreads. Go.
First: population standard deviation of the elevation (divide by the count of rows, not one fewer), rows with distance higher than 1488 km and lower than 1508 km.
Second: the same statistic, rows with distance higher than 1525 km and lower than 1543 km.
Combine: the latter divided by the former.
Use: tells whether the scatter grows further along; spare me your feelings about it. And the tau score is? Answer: 4.0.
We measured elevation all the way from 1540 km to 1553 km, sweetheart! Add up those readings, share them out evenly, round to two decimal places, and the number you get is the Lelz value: 1.53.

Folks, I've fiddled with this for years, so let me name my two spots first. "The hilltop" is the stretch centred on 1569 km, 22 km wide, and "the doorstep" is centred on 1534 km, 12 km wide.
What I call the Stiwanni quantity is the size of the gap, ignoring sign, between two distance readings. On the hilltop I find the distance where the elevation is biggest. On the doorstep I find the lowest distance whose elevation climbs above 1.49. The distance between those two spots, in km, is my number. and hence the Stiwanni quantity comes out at 32.5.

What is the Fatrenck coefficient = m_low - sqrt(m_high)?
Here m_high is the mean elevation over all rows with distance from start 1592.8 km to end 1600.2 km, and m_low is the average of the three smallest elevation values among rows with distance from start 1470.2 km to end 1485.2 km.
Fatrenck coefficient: 0.253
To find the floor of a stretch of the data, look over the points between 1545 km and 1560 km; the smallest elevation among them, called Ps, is 1.462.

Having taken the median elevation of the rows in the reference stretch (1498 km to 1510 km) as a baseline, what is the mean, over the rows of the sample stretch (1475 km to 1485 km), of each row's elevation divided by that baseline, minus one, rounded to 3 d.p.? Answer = 0.056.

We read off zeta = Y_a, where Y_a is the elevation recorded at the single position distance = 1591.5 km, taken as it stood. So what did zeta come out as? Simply 1.604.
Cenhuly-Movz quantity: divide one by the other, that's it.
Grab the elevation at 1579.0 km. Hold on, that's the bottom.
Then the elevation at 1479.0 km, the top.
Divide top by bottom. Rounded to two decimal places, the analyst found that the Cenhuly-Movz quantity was 1.22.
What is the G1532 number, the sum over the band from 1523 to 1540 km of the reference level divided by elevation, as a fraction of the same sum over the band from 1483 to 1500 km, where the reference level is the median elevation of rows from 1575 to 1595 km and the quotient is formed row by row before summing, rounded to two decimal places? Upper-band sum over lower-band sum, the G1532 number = 1.20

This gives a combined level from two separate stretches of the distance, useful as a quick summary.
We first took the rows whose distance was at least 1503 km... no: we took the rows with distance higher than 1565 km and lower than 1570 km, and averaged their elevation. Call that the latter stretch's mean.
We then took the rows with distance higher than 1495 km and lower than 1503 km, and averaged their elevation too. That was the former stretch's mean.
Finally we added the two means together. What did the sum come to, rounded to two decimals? 2.98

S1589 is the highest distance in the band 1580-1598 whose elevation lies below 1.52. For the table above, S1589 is 1594.0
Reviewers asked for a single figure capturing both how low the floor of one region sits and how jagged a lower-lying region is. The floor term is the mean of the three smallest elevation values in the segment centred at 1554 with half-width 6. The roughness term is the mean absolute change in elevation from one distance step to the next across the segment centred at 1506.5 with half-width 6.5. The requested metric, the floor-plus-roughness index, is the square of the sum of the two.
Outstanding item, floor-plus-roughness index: 2.87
